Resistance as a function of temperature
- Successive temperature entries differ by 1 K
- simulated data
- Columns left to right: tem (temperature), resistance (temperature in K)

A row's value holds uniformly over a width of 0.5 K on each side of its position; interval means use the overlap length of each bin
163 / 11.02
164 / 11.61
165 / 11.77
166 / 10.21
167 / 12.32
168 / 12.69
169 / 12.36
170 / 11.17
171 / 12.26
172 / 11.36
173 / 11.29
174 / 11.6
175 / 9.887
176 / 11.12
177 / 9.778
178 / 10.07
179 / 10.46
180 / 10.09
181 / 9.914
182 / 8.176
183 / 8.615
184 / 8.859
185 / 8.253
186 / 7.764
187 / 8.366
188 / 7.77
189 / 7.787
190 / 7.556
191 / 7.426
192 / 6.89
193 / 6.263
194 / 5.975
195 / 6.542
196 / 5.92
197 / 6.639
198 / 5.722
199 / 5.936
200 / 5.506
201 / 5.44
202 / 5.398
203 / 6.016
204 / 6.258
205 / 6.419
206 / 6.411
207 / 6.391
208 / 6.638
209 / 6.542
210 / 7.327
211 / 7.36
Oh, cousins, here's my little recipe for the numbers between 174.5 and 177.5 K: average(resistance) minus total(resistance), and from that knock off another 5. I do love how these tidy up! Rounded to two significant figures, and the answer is -26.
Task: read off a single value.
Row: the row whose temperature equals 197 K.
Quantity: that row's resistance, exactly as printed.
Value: 6.639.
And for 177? 9.778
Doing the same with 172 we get 11.36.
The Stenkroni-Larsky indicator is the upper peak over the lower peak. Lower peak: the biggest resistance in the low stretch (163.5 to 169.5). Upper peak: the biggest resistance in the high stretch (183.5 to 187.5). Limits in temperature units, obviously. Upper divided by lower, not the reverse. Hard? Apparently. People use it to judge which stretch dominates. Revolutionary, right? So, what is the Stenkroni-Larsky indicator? 0.70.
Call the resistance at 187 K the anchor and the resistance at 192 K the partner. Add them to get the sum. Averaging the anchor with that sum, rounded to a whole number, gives 12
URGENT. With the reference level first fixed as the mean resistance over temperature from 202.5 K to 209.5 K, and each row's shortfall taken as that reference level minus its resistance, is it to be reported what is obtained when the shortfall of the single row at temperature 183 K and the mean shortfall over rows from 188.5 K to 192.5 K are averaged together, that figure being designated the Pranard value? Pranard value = -1.6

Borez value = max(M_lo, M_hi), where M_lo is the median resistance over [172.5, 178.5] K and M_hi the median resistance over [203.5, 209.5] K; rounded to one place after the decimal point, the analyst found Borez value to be 10.6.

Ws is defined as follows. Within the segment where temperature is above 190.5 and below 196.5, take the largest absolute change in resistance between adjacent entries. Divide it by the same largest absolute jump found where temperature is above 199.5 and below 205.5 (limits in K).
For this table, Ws 1.0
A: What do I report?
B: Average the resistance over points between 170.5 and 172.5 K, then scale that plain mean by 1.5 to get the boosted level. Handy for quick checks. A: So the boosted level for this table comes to 18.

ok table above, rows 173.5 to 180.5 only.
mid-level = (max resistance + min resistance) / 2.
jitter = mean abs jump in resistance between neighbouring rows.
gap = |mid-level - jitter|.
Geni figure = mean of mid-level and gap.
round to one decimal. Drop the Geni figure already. 10.2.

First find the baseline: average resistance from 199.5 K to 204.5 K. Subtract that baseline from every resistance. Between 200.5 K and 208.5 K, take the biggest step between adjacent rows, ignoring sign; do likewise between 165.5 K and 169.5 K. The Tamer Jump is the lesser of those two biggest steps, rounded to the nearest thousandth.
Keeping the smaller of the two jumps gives 0.618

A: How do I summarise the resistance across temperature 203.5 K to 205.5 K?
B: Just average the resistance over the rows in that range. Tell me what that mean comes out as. 6.3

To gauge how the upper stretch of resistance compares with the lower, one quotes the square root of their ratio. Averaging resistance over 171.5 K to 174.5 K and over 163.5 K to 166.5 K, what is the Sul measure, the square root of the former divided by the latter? 1.01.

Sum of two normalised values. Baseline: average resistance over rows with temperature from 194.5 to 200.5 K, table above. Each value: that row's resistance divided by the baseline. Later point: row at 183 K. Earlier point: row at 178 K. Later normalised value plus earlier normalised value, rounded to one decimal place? 3.1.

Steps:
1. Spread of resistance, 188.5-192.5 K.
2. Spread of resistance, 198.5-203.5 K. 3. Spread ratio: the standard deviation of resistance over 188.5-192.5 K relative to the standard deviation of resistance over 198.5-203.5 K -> 1.3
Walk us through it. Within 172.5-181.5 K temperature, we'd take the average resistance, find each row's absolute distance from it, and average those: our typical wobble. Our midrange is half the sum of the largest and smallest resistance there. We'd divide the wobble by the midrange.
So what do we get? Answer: 0.054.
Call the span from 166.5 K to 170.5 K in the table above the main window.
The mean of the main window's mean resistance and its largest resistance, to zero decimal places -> 12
